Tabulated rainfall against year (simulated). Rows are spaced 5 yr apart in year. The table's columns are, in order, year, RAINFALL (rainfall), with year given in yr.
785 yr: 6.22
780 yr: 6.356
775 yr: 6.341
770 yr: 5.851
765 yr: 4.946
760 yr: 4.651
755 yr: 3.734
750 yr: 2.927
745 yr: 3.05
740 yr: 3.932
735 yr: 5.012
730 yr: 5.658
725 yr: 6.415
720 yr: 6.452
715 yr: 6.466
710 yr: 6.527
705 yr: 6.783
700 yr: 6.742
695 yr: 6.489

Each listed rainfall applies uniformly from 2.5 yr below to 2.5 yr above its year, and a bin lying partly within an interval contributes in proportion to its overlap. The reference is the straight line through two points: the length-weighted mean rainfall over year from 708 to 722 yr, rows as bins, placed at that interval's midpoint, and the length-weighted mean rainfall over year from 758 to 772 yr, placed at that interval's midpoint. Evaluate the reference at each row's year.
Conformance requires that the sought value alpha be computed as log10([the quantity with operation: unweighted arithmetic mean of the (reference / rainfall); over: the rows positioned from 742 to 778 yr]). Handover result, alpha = 0.11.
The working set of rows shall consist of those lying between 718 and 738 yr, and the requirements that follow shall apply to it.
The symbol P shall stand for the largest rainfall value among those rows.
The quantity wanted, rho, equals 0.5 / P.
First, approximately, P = 6.452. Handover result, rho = 0.077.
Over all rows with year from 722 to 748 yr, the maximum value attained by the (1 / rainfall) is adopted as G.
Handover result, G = 0.33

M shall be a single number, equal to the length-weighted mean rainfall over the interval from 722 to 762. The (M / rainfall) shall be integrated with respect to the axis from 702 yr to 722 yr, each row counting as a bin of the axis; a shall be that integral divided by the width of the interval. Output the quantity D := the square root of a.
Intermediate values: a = 0.68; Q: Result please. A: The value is 0.82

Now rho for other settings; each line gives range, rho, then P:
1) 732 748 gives 0.100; 5.012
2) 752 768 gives 0.101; 4.946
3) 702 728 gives 0.074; 6.783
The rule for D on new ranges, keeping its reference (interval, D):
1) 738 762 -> 1.12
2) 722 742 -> 0.93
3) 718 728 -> 0.83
